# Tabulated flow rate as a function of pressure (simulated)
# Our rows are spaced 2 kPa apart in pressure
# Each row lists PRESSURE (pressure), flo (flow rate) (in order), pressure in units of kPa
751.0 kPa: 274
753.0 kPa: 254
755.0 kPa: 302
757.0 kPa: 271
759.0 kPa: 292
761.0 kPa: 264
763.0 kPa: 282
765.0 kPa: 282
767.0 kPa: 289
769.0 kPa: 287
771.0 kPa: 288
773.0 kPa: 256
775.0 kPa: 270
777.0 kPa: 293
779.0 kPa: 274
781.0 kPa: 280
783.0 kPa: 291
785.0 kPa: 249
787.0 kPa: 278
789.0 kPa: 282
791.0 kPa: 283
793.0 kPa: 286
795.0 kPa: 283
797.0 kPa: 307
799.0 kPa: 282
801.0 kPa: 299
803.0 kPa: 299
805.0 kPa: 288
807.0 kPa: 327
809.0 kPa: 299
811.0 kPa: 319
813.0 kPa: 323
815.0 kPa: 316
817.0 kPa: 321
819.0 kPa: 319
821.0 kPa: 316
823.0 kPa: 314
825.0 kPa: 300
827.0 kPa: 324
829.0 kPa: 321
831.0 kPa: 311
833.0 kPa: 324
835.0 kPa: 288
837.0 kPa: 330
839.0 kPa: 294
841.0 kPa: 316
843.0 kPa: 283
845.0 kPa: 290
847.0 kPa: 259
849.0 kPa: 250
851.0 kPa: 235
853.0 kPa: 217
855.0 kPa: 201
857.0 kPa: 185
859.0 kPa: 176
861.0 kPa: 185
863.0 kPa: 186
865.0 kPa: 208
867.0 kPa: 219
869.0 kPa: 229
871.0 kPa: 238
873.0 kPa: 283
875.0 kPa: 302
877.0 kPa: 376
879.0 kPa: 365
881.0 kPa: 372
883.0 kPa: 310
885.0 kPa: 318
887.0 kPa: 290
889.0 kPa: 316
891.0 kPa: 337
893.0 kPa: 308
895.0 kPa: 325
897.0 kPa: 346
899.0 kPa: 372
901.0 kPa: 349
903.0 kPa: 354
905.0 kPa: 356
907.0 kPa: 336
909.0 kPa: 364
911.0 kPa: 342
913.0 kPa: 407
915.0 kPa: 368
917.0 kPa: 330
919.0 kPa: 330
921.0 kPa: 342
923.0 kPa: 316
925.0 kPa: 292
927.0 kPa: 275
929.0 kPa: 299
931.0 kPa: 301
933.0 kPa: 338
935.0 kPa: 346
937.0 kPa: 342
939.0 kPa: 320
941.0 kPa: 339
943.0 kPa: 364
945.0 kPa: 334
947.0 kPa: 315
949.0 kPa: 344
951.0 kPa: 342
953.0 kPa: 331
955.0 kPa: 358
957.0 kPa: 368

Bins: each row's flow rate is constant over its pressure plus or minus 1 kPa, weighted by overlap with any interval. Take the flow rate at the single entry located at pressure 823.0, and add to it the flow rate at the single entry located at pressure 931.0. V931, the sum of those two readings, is 615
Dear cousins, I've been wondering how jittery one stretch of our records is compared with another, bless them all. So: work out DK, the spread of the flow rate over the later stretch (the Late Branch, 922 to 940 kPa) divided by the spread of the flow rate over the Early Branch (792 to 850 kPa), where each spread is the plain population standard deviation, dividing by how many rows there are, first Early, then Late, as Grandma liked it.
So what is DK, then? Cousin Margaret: 1.2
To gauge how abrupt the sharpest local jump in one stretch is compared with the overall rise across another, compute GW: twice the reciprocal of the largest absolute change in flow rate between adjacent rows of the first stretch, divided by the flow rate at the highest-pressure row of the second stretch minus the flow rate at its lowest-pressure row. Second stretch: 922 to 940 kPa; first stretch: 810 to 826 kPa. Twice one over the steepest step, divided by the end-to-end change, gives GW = 0.0357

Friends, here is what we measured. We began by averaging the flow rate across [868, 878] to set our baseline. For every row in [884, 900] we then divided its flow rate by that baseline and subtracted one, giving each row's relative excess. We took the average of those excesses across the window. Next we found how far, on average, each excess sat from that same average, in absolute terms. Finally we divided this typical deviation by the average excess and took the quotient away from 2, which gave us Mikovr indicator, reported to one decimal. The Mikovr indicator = 1.5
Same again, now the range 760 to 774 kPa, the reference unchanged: 3.4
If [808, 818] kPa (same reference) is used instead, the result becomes 1.8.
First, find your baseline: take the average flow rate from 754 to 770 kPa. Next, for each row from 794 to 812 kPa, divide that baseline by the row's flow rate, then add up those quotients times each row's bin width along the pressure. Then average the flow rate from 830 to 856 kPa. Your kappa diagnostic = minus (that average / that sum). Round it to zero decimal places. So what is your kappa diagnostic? -16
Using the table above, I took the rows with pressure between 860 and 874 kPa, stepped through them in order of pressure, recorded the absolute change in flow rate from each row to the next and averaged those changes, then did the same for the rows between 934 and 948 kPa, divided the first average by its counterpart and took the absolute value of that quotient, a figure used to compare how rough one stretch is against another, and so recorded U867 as 0.82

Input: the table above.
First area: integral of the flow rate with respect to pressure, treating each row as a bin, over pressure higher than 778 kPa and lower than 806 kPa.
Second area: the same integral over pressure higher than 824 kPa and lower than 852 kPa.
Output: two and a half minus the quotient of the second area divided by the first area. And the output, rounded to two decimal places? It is 1.46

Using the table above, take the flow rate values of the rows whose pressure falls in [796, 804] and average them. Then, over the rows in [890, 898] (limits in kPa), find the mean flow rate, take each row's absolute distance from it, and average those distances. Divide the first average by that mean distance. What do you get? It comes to 24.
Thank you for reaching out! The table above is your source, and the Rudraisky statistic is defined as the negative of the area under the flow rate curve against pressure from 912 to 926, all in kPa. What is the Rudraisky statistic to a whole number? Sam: -4770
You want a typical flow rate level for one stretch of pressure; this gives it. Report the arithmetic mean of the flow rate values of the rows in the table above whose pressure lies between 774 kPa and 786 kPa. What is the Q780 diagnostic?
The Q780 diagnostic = 276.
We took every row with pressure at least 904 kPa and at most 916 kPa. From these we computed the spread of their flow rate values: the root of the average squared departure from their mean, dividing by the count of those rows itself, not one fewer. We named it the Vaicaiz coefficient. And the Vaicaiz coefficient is 23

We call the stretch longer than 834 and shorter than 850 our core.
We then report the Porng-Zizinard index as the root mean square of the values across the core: 290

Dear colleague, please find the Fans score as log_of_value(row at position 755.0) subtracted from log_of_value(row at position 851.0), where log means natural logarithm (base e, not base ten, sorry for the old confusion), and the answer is -0.25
